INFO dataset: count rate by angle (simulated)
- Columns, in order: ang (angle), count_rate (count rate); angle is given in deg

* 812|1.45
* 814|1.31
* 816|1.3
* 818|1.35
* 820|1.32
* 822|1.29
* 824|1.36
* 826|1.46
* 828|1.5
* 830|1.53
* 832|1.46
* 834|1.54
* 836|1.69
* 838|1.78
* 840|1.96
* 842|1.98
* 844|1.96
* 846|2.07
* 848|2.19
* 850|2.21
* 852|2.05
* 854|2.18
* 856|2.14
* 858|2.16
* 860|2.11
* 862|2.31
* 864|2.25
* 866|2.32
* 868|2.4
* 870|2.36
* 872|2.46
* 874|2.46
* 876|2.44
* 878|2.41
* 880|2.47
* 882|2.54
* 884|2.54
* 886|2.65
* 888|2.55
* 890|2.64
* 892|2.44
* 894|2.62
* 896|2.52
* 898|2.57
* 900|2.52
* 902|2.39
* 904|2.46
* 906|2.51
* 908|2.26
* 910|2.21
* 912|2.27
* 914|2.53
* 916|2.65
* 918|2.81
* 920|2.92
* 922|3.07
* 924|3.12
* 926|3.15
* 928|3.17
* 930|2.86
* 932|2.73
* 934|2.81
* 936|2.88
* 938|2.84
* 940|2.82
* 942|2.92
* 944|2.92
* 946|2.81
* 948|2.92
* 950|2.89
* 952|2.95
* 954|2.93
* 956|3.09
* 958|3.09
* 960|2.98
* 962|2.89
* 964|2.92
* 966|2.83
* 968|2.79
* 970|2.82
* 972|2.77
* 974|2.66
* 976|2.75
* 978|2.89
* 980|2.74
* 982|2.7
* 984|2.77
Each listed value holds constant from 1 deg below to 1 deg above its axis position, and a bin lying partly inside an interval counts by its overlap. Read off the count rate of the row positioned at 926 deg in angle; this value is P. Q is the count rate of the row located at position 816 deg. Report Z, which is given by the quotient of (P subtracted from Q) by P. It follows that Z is -0.59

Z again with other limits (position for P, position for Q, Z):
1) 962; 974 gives -0.08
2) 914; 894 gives 0.04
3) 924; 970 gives -0.10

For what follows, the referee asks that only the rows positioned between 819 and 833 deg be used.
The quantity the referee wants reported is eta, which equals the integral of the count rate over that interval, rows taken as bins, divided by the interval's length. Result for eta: 1.4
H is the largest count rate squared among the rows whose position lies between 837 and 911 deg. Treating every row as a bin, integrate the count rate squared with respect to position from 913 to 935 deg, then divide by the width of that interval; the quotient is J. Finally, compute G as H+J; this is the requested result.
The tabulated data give 15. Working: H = 7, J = 8.4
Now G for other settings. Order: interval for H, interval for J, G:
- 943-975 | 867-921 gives 16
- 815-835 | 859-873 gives 8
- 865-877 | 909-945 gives 14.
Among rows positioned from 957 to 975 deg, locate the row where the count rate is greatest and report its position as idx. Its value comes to 958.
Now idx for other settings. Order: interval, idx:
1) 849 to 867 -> 866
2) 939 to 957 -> 956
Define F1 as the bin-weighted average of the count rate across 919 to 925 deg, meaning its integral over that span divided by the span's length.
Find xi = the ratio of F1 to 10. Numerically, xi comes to 0.304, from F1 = 3.04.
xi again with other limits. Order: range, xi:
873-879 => 0.244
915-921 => 0.279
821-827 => 0.137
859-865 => 0.222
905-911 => 0.233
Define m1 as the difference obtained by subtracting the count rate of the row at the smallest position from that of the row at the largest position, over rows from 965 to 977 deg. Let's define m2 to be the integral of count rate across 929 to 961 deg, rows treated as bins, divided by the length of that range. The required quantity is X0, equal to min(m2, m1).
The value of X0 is -0.1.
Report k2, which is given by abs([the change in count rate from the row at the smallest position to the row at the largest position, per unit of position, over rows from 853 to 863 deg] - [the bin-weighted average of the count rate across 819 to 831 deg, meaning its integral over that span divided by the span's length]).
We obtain 1.4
